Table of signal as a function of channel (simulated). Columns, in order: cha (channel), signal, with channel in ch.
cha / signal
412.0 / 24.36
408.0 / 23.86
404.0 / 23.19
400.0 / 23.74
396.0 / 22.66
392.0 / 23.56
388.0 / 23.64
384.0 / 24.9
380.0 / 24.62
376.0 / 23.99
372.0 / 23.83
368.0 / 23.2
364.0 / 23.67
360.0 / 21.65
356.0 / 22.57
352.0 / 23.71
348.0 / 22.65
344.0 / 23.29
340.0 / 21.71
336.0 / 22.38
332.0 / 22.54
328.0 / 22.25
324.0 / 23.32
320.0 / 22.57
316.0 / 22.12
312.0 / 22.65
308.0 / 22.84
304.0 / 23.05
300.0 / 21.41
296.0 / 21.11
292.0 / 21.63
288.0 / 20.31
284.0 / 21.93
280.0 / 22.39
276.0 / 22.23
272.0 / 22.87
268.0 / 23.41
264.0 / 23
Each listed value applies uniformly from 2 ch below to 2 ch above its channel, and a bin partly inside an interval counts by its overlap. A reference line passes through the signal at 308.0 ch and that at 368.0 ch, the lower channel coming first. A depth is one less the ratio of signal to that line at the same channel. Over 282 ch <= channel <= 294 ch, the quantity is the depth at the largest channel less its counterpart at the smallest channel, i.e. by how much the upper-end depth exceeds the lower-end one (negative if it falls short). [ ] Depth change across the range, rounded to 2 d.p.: 0.02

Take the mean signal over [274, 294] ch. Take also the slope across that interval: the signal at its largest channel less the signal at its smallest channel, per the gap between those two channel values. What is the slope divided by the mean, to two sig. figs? -0.0017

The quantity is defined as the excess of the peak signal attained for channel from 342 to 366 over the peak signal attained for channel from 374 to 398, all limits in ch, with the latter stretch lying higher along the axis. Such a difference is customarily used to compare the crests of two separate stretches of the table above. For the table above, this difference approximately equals -1.2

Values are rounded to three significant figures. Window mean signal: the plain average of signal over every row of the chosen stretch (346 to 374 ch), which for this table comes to 23.0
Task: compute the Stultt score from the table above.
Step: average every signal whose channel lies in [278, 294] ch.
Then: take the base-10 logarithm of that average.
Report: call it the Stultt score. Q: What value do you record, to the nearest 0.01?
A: 1.33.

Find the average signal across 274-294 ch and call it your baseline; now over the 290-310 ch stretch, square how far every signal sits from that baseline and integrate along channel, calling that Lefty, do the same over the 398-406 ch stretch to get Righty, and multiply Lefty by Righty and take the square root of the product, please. 19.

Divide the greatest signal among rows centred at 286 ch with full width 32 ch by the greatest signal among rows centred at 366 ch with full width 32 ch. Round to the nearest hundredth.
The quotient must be 0.93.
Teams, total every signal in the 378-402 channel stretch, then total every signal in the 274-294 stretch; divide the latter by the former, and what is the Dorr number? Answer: 0.76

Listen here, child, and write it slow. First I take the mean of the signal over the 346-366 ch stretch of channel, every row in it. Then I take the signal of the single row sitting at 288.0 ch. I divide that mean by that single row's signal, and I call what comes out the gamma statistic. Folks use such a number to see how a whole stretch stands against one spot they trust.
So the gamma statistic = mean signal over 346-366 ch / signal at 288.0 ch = 1.13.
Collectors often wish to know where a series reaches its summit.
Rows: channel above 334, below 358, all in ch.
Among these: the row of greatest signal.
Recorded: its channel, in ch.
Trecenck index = 352.0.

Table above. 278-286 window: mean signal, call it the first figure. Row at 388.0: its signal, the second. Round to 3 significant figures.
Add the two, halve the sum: 22.9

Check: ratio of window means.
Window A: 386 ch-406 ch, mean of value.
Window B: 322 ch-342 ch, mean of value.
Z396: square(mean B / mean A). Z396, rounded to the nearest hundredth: 0.92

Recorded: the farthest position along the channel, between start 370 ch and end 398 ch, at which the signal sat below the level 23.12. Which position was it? 396.0 ch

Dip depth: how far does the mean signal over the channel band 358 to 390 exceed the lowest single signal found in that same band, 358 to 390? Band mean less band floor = 2.04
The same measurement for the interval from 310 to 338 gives 0.43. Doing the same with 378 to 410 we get 1.11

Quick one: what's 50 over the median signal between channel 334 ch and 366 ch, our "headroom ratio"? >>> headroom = 2.21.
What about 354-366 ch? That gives 2.22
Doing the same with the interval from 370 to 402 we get 2.10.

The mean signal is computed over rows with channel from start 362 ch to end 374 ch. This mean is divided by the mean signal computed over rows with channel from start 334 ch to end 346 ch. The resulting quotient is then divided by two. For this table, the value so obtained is 0.525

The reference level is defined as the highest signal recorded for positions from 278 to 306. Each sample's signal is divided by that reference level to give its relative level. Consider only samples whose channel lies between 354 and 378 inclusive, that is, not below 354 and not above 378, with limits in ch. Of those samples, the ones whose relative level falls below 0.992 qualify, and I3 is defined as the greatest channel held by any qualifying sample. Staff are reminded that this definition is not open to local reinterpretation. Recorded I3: 360.0 ch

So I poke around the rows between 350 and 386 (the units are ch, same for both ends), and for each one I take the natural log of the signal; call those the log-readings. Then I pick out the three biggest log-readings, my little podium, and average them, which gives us 3.20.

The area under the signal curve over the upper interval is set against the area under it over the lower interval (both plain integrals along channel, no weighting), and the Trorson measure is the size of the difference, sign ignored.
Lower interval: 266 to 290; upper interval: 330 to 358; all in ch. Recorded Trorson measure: 103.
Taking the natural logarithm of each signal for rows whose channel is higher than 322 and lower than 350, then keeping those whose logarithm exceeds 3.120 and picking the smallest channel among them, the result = 324.0 ch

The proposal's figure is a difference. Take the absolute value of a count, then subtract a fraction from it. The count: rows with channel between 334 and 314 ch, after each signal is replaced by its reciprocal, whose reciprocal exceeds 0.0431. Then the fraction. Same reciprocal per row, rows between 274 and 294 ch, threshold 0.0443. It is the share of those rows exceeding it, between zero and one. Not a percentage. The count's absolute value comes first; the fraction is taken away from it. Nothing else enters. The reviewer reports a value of 3.0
